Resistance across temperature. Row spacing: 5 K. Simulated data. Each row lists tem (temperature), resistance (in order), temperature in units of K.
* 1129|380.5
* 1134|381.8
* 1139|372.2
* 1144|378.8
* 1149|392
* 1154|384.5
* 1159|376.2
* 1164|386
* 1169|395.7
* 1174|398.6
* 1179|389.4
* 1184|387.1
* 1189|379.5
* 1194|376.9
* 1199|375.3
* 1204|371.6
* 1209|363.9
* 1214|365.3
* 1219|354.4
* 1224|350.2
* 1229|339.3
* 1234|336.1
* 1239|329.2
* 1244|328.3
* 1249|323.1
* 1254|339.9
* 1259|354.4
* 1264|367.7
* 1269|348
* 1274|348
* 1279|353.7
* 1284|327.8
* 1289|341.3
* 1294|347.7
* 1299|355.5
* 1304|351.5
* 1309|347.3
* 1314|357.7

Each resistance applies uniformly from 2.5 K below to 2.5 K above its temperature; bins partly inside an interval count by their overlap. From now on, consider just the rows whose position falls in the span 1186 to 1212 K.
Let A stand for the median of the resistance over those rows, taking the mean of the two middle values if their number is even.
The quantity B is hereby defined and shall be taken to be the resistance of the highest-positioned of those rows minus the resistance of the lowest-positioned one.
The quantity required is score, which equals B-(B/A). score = -16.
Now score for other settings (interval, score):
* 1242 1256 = 12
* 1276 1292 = -12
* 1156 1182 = 13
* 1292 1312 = 0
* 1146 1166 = -6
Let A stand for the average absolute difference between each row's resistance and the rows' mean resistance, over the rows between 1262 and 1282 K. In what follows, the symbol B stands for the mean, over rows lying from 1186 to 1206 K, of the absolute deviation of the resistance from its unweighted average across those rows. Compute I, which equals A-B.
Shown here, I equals 4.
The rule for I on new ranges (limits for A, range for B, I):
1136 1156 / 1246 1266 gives -8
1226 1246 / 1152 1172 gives -1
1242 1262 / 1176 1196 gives 6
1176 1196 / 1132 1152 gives -1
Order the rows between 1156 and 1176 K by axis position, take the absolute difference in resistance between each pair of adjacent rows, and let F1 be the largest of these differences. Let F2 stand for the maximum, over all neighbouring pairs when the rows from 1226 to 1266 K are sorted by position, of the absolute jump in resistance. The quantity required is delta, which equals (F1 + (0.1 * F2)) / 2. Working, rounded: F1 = 9.8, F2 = 17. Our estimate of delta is 5.7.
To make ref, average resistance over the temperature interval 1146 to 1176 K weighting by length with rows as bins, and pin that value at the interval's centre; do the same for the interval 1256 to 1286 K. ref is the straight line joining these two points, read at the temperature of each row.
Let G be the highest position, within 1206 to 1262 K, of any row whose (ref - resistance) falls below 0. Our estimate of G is 1259 K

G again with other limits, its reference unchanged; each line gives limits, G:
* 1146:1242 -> 1199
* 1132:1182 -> 1179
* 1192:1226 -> 1199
